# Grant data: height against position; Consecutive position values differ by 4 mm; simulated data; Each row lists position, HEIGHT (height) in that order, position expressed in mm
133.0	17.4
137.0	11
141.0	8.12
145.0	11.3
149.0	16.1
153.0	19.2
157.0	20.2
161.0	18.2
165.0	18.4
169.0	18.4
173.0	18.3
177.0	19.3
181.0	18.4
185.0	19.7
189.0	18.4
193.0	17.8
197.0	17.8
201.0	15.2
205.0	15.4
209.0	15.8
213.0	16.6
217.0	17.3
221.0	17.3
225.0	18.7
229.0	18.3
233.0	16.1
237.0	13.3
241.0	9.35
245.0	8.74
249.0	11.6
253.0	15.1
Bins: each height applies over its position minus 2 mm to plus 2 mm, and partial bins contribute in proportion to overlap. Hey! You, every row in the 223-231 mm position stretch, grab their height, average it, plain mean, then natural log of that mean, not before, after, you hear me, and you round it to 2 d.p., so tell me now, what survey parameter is 2.92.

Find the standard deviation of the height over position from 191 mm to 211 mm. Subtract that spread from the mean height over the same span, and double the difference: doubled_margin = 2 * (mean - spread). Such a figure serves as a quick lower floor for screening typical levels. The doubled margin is 30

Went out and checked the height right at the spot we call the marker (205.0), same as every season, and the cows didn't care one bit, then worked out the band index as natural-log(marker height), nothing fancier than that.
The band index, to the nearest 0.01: 2.73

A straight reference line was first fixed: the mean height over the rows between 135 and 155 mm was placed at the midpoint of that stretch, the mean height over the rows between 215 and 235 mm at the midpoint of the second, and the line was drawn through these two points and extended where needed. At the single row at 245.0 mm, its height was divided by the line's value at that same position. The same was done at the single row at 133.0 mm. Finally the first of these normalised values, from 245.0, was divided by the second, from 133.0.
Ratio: 0.34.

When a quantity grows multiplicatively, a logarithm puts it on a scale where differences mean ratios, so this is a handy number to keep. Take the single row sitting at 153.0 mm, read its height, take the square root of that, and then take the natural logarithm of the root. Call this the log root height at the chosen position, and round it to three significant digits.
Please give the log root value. 1.48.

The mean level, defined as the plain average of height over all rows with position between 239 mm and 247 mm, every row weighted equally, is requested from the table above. 9.0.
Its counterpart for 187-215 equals 16.7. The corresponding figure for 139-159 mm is 15.0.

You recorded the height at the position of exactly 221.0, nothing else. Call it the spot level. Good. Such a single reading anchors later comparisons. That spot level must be 17.3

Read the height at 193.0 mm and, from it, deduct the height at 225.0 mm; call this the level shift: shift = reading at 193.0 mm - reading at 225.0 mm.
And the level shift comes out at -1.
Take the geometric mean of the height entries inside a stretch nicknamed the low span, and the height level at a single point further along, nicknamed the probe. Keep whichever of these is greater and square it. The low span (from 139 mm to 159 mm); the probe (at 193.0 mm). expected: 317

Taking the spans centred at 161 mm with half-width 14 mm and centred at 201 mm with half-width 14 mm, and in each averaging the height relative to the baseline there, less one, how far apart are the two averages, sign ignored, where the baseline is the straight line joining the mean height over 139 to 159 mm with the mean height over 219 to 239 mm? 0.170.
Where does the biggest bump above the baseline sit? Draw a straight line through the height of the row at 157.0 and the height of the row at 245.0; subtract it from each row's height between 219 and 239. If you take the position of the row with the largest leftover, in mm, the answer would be 229.0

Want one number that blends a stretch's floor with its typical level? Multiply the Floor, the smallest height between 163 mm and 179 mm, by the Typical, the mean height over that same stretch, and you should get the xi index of 340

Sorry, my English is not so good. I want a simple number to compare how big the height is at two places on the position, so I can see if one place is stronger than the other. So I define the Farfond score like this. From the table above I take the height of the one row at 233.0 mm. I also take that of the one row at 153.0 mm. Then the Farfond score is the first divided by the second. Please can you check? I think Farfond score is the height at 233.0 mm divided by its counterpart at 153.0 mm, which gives 0.84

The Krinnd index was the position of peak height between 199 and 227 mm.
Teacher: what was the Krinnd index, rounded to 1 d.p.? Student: 225.0 mm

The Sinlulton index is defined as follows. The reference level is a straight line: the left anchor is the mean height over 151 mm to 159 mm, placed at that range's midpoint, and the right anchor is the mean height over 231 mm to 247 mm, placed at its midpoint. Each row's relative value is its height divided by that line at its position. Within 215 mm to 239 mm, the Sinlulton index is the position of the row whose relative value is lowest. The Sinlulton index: 237.0 mm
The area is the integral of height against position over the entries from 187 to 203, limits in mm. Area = 277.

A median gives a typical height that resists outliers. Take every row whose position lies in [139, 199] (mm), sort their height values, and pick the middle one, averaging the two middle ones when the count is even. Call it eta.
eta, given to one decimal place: 18.4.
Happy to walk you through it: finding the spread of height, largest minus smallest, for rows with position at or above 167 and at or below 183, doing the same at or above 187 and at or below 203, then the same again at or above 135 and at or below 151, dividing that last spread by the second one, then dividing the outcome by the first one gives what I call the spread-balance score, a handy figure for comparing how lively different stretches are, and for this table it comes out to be 2.5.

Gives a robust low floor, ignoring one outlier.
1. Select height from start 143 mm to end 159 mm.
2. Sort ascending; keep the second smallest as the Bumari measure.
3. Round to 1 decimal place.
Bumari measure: 16.1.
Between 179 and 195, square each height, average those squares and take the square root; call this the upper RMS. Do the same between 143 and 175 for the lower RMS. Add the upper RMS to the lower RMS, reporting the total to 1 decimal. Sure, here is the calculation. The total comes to 36.3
